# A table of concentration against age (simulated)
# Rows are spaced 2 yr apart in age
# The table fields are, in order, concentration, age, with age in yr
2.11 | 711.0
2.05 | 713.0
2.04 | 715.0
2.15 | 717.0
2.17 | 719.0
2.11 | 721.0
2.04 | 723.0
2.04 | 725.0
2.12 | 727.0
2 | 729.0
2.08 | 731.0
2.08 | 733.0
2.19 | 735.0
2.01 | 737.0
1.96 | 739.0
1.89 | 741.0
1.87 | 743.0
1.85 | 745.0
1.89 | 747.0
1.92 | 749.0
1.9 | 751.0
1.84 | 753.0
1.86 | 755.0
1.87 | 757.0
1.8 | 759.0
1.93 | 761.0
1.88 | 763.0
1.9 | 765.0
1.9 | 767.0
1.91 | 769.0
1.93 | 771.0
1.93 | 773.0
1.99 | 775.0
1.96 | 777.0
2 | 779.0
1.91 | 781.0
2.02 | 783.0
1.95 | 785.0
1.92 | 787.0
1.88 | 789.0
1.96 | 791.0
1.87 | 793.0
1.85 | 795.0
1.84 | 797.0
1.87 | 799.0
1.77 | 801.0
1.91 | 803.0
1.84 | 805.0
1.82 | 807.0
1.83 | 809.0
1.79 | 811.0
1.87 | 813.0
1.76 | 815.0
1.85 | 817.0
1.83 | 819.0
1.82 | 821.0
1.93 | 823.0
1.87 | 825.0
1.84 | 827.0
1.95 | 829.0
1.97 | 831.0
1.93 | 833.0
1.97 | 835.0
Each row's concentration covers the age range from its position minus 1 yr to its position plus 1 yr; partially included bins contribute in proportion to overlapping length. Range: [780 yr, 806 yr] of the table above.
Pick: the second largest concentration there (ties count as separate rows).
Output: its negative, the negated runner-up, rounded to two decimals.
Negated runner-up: -1.96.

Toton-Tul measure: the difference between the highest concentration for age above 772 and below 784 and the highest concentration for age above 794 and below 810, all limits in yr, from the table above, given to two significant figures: 0.11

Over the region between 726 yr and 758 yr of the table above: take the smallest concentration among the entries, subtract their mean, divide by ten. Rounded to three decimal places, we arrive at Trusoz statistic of -0.012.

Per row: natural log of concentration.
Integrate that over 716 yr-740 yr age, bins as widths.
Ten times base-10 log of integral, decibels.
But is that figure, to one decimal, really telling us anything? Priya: 12.4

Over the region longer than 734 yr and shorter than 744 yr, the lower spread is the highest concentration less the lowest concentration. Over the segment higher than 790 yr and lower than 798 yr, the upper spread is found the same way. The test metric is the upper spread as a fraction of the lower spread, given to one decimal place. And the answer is 0.4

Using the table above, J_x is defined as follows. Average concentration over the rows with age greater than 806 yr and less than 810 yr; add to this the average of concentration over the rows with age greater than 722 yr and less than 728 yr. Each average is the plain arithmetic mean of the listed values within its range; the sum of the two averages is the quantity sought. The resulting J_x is 3.89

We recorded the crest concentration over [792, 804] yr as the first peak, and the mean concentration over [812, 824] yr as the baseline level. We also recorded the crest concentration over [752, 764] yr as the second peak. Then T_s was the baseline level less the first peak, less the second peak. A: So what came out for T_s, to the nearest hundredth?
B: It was -2.00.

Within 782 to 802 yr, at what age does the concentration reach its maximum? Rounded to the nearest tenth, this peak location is 783.0 yr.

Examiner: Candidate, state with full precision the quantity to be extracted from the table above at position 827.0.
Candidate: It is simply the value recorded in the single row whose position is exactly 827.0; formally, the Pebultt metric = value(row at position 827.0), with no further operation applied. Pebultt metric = 1.84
